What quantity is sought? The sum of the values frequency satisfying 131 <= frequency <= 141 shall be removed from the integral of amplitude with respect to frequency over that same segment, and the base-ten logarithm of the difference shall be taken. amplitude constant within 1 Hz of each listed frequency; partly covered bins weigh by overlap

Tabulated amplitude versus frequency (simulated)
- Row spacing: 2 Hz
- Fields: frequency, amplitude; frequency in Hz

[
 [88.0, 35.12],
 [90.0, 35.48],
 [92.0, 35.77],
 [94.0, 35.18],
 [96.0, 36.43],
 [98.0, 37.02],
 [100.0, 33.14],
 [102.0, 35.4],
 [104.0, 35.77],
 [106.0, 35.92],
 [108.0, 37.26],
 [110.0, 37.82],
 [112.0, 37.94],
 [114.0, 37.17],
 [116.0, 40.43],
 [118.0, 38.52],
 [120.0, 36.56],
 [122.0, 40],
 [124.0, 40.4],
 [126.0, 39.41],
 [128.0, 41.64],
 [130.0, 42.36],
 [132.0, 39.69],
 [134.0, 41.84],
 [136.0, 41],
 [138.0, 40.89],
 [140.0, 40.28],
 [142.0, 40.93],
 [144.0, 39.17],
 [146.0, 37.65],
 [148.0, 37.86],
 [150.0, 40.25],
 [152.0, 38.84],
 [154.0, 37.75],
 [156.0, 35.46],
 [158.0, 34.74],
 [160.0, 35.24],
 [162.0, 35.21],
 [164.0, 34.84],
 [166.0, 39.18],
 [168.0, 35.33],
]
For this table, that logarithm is 2.31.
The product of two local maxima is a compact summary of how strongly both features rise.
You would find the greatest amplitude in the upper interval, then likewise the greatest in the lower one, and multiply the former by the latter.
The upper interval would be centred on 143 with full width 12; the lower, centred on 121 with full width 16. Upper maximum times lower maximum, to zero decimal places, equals 1704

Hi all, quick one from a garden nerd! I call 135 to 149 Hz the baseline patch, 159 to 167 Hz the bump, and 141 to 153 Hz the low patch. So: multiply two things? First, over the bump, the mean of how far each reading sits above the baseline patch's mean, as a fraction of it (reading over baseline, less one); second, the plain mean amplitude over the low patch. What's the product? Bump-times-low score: -3.5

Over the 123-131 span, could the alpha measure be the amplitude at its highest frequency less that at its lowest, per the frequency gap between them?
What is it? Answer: 0.33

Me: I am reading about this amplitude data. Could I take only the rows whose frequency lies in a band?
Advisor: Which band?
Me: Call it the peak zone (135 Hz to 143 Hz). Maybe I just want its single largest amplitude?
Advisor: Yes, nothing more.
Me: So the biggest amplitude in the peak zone 41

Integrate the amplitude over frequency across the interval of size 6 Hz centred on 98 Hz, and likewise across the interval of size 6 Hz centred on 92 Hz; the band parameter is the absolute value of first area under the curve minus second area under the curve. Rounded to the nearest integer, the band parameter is 0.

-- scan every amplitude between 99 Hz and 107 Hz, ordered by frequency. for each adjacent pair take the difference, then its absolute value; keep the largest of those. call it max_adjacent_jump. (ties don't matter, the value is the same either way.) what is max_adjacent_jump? 2.3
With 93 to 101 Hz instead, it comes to 3.9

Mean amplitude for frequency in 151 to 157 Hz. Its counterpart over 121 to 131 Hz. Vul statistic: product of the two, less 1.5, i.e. 1521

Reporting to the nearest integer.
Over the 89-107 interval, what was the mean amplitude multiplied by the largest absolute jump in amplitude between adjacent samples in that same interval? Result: 138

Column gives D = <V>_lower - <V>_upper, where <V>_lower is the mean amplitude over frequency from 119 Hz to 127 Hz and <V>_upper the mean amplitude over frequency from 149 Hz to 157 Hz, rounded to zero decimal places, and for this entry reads 1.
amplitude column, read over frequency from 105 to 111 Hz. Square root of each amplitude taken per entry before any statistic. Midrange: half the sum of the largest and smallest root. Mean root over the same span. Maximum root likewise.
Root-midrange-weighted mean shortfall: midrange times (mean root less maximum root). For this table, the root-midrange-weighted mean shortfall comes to -0.41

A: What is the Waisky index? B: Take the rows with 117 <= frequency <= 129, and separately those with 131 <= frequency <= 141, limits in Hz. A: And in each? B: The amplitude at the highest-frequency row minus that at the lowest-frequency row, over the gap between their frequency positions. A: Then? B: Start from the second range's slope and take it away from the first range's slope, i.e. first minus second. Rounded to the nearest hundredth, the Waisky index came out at 0.24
